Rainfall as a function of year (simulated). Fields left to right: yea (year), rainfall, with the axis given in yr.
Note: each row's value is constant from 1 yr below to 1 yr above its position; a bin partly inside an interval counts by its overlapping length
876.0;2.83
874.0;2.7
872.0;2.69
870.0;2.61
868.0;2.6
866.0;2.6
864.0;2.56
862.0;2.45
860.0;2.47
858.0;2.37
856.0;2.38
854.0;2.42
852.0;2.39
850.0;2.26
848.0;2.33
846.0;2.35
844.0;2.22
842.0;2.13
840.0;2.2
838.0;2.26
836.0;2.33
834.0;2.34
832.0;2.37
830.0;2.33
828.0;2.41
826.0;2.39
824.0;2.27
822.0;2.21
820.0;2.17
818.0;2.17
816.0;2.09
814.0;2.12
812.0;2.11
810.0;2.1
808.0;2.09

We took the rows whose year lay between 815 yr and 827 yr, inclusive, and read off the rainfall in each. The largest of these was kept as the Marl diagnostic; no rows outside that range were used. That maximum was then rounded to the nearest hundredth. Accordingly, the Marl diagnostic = 2.39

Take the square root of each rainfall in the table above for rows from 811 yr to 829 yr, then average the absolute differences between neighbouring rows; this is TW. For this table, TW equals 0.015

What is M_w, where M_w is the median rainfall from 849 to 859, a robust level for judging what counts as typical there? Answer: 2.38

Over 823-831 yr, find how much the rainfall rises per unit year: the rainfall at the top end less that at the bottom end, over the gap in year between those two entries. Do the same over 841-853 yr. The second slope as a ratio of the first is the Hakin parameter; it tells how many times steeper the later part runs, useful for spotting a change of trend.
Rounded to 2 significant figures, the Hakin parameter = 2.6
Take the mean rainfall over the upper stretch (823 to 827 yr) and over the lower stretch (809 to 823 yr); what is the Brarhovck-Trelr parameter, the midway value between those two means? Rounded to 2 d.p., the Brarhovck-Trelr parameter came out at 2.23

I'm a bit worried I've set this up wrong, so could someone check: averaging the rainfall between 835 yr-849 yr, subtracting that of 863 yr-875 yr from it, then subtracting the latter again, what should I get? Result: -3.0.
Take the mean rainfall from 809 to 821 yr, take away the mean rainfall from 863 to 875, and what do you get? -0.50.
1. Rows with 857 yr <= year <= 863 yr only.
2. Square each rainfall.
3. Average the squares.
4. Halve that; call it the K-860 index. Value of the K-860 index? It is 2.95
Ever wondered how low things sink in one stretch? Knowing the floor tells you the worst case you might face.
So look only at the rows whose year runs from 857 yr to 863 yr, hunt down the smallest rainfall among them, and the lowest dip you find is 2.37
